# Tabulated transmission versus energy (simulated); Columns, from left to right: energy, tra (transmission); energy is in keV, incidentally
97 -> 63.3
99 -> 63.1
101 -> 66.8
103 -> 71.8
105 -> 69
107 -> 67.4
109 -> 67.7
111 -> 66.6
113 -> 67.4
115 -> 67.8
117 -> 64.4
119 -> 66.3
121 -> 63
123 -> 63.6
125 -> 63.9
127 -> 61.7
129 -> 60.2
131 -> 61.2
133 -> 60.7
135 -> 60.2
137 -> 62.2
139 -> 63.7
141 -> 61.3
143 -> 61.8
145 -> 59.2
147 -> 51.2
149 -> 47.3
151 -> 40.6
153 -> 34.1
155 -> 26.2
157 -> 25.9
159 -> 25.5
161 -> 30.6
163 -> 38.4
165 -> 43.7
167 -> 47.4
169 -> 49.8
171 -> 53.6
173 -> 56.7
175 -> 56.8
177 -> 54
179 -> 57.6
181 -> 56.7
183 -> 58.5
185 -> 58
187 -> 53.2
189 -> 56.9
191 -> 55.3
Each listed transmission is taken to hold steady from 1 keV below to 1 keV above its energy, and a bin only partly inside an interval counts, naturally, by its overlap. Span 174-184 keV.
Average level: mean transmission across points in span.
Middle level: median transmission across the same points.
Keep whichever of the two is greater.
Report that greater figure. 57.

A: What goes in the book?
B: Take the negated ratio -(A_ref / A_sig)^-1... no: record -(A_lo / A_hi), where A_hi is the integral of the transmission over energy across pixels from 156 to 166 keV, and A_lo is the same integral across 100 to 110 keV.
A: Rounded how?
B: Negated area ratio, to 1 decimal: -2.1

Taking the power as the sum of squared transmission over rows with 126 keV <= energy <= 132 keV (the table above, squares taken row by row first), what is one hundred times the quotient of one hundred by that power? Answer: 0.9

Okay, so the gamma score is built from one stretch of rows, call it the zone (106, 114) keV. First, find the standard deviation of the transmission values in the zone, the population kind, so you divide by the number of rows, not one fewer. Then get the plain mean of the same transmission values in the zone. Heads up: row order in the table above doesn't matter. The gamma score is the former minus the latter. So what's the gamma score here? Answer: -67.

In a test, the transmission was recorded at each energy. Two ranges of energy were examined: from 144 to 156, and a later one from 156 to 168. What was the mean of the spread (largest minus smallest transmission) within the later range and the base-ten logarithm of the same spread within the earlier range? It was 11.7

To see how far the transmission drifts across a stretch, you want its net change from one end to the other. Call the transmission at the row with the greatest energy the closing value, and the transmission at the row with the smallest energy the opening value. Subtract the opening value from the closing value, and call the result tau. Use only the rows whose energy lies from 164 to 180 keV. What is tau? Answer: 14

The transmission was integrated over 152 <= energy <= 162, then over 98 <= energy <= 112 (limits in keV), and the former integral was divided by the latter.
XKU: 0.3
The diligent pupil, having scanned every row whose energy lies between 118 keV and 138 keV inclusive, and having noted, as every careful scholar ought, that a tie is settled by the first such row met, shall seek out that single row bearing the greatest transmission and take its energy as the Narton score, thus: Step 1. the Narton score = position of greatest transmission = 119 keV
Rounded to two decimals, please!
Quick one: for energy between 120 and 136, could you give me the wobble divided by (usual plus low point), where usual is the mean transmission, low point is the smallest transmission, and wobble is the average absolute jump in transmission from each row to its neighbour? 0.01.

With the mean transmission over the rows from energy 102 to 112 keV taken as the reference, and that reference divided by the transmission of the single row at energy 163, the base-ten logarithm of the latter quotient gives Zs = 0.25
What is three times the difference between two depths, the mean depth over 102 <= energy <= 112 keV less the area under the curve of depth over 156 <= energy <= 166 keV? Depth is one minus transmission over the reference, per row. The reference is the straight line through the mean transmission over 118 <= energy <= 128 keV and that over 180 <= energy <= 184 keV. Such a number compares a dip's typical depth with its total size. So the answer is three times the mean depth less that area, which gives -13.7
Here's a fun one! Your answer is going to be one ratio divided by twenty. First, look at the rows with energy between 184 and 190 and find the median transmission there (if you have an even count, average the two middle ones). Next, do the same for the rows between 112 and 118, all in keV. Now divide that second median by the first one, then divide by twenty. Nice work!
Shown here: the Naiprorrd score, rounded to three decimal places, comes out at 0.059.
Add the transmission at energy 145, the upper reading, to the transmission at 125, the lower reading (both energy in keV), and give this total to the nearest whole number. 123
